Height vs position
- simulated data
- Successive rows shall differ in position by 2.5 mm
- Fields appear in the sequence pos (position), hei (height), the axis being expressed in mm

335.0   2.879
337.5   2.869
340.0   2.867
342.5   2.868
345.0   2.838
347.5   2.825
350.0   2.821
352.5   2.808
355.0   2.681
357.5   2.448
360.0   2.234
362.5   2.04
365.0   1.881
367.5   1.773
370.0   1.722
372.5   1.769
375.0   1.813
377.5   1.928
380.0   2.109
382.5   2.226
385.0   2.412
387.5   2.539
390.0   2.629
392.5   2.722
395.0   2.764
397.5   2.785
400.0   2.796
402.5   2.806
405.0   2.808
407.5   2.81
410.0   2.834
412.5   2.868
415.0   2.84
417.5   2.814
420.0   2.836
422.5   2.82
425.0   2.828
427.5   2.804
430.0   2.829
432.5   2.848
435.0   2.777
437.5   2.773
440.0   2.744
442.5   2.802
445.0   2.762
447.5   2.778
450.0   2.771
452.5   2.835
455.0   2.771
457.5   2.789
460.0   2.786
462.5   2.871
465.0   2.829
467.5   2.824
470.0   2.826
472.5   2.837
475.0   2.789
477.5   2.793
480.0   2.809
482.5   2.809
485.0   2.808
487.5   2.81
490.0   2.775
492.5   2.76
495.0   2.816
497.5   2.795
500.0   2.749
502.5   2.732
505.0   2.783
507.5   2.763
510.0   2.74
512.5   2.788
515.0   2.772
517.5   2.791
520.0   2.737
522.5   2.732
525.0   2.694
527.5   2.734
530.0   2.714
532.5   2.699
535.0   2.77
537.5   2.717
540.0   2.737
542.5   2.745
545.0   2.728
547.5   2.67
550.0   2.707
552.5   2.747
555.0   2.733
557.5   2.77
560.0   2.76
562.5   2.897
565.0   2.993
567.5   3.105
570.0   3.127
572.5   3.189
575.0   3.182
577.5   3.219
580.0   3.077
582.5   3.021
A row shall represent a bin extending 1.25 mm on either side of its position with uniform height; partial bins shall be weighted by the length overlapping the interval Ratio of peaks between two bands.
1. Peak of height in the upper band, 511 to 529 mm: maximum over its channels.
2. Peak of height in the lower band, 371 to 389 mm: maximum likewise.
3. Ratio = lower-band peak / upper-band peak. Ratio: 0.91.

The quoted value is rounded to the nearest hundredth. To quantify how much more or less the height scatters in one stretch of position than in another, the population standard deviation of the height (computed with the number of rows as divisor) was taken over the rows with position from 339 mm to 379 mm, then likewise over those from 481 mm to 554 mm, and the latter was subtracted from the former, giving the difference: 0.42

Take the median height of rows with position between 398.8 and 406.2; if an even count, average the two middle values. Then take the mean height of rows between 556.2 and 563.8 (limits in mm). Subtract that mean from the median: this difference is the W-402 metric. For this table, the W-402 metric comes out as 0.00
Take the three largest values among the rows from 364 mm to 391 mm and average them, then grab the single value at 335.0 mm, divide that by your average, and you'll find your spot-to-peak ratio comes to 1.14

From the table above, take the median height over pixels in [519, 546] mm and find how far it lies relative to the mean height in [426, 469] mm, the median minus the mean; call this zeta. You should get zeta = -0.07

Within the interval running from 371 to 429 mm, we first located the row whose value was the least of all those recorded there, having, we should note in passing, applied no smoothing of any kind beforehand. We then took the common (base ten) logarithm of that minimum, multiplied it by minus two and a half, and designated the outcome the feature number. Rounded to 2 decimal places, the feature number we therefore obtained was -0.62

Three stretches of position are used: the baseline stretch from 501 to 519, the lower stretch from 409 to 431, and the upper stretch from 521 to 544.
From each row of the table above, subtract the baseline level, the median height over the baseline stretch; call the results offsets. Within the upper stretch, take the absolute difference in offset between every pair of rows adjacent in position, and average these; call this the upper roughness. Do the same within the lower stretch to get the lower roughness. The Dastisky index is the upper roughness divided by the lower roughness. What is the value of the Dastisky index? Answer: 1.4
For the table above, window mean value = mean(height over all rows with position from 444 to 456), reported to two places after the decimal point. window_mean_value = 2.78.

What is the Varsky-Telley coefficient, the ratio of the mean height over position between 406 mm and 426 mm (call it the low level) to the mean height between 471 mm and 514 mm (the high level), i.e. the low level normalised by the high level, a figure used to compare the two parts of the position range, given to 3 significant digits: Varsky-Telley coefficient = 1.02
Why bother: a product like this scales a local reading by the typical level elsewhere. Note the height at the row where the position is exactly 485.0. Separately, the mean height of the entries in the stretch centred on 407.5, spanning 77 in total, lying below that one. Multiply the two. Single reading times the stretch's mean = 7.3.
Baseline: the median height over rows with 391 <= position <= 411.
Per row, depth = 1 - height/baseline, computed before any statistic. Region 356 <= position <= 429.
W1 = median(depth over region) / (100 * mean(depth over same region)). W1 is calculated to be 0.0024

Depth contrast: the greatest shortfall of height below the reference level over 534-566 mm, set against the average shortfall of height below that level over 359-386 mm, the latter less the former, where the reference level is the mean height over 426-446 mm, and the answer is 0.68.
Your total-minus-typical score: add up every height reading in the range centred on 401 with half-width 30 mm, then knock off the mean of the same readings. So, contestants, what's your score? 60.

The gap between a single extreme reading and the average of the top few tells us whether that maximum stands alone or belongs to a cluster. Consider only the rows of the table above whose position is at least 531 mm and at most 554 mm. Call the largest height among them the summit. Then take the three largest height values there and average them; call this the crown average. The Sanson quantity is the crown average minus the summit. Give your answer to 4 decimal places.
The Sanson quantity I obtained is -0.0160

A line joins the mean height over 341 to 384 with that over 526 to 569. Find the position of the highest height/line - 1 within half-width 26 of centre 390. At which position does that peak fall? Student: 412.5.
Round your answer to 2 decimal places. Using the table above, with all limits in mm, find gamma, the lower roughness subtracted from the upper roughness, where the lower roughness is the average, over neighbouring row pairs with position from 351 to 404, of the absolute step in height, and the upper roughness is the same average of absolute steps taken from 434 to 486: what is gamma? -0.08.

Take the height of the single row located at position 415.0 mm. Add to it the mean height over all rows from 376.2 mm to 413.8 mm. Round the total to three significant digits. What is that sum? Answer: 5.44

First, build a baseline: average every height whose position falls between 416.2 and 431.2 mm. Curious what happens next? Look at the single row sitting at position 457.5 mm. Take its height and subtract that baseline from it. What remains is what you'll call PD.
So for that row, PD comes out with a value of -0.033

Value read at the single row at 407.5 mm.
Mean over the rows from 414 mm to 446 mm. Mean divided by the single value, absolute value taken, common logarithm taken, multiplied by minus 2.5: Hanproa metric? 0.00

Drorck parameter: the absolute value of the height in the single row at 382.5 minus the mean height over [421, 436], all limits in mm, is 0.59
